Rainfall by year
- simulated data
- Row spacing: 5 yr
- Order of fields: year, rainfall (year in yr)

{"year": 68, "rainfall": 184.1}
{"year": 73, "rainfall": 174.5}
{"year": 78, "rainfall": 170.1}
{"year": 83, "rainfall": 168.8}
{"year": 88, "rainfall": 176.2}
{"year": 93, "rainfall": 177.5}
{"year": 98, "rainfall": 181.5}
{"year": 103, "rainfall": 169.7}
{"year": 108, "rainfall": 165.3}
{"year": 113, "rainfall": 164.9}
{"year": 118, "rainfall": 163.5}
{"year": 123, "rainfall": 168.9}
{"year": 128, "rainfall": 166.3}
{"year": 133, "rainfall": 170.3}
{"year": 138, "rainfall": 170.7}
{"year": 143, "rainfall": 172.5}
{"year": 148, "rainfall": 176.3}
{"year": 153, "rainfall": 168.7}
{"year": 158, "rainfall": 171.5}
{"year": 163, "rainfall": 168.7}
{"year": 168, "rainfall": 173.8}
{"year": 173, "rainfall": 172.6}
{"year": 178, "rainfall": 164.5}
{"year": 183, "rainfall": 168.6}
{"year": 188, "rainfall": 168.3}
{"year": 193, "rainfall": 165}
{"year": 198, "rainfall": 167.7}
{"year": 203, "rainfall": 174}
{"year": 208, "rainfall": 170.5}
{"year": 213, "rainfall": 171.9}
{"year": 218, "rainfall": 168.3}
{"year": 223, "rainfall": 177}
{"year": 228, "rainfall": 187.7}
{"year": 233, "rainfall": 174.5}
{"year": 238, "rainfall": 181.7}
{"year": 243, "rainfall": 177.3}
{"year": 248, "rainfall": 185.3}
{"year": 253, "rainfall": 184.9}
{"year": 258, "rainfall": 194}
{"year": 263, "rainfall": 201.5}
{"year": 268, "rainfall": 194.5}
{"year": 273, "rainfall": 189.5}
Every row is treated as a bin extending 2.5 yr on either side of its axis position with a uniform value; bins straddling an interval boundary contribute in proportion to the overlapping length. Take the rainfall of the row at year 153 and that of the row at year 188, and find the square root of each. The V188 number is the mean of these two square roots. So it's 13.0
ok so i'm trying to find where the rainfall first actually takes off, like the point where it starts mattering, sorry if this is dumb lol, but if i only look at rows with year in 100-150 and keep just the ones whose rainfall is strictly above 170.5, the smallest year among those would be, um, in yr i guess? 138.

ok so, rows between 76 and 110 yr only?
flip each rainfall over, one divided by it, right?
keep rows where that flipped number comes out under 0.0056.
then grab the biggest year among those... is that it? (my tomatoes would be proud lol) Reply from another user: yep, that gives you 98 yr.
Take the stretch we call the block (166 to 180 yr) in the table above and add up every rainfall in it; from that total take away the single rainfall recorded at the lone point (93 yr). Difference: 333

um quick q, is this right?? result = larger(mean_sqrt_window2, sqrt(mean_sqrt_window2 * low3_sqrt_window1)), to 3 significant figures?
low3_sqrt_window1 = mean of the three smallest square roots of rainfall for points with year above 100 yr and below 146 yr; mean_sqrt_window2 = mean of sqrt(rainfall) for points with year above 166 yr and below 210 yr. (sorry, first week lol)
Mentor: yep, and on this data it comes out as 13.0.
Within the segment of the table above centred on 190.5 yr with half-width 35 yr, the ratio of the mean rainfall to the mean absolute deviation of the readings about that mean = 59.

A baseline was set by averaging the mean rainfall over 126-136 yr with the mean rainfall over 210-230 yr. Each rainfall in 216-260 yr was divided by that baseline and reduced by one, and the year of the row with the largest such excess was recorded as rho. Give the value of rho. 258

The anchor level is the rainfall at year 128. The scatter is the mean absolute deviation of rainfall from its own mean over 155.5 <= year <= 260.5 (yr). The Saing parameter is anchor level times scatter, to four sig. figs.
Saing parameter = 1034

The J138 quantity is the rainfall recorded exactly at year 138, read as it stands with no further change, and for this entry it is 170.7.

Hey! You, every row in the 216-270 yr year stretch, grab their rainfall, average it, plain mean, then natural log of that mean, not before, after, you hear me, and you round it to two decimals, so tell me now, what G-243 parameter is 5.22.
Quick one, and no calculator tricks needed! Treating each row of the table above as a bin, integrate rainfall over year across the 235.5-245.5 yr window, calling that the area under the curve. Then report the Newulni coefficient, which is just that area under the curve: 1795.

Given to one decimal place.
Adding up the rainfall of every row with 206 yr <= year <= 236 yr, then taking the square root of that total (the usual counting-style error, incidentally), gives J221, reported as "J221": 32.4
